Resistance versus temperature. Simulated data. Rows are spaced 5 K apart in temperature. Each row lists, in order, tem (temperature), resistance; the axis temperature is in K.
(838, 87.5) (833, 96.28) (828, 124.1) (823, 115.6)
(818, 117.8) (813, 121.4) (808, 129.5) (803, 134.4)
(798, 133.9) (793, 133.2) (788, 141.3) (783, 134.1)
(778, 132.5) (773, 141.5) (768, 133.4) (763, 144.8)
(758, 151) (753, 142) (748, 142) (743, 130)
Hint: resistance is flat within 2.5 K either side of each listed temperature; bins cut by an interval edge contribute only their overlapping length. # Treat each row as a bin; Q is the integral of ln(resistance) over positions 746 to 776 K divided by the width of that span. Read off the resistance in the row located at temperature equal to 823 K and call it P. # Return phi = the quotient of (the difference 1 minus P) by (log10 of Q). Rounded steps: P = 115.6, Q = 4.96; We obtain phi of -165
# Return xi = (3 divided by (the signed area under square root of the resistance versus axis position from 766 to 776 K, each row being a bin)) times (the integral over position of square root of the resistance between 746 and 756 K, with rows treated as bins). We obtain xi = 3.05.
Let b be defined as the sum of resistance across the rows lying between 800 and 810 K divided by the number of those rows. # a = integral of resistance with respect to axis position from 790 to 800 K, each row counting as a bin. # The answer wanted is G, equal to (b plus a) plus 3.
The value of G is 1474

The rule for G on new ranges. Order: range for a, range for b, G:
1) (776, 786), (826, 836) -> 1451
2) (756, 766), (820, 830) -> 1593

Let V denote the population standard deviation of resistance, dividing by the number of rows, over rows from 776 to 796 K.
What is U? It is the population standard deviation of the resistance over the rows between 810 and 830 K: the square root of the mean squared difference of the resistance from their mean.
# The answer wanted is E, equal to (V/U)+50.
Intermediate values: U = 3.3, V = 3.5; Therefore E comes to 51.1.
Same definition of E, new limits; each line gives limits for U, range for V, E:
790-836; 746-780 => 50.5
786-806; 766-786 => 51.1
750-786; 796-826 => 51.2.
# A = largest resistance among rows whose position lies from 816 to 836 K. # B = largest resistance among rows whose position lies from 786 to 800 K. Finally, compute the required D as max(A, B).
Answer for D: 141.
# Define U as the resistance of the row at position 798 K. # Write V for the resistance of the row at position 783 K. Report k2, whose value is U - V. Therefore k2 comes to 0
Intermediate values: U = 133.9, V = 134.1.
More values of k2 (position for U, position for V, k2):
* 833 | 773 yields -45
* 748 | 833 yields 46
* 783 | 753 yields -8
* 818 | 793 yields -15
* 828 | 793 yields -9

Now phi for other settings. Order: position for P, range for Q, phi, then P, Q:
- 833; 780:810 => -138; 96.28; 4.90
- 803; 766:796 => -193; 134.4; 4.91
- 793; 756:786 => -191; 133.2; 4.94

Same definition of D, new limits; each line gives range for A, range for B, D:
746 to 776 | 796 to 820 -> 151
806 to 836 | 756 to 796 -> 151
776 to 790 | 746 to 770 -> 151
